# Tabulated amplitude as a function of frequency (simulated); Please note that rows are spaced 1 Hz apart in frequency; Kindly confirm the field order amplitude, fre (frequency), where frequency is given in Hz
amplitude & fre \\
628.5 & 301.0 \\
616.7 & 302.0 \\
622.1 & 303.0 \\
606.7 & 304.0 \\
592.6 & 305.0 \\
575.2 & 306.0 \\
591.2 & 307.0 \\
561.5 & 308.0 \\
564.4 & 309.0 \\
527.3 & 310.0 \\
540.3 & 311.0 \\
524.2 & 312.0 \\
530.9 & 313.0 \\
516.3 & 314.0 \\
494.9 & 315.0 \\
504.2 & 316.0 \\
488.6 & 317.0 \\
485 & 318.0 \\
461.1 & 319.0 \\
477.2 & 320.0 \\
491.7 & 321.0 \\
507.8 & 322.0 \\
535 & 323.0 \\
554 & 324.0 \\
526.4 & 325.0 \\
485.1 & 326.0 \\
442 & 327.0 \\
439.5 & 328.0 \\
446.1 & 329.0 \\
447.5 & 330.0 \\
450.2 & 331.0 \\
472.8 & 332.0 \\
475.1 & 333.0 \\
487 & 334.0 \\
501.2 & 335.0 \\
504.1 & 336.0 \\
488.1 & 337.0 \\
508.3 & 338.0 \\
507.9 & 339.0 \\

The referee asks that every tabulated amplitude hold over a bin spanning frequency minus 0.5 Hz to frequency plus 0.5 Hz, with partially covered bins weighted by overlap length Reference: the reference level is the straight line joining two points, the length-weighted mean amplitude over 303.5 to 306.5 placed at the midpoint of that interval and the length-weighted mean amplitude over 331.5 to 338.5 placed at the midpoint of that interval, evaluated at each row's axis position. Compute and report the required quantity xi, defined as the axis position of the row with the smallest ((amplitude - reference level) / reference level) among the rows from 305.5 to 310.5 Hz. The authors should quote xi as 310.0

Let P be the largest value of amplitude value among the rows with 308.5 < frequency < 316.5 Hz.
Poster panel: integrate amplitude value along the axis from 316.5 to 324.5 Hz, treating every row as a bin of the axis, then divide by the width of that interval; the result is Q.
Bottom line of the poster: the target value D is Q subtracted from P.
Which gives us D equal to 64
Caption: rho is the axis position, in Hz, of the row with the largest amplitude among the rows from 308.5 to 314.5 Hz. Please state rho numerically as 309.0 Hz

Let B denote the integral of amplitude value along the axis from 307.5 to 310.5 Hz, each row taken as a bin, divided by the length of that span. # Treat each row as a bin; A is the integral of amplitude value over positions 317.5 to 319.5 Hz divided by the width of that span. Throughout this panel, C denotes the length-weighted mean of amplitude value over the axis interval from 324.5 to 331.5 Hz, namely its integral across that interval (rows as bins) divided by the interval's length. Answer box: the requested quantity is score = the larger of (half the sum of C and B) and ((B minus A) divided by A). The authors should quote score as 507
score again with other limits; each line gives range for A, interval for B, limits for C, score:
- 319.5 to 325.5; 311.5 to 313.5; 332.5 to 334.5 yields 504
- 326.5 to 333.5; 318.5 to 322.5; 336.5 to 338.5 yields 491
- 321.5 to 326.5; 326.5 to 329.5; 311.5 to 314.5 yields 483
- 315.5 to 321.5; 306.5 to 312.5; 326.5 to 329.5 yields 497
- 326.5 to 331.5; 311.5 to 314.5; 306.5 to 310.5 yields 542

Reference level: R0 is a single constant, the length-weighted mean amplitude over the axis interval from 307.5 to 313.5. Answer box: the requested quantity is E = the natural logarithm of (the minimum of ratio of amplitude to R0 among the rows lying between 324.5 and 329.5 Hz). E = -0.21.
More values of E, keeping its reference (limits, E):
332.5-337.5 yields -0.13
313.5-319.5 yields -0.16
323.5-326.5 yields -0.11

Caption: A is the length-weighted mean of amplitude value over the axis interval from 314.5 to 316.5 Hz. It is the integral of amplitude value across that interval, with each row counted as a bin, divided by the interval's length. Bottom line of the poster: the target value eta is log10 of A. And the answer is 2.70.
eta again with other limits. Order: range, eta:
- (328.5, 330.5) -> 2.65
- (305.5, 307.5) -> 2.77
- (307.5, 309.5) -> 2.75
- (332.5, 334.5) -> 2.68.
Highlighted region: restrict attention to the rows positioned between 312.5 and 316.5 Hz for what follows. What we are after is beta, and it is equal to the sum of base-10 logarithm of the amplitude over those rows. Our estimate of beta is 11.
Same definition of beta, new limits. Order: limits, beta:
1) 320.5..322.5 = 5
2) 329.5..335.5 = 16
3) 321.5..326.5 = 14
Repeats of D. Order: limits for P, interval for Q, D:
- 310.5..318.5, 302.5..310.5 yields -40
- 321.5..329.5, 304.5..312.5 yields -6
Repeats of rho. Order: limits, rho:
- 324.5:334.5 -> 325.0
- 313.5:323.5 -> 323.0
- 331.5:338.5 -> 338.0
